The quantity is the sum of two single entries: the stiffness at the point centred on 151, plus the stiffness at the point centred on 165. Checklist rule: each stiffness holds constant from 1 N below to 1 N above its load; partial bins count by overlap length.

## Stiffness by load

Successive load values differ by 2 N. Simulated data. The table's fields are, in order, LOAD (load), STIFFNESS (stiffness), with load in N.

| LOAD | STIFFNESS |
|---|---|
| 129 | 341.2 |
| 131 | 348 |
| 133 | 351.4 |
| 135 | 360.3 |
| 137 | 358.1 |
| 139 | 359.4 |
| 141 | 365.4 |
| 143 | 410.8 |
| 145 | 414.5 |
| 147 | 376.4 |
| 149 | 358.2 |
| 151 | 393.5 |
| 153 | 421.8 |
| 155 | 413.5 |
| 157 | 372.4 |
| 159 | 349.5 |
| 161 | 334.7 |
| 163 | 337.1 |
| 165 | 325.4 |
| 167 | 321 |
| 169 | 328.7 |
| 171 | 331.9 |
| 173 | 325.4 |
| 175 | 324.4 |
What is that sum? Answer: 719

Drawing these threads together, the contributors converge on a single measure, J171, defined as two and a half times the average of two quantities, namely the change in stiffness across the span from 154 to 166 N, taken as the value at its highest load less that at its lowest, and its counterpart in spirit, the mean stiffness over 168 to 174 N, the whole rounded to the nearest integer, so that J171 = 301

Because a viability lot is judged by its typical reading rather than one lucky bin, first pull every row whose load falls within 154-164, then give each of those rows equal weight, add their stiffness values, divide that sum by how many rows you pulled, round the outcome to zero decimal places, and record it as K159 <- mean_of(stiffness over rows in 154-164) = 361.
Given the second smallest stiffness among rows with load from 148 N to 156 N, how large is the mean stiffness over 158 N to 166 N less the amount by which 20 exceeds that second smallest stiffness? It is 710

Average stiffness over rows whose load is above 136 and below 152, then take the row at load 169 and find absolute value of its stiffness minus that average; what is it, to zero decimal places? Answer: 51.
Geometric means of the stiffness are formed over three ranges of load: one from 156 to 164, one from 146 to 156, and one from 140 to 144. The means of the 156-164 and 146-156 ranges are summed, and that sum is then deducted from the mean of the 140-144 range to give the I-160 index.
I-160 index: -353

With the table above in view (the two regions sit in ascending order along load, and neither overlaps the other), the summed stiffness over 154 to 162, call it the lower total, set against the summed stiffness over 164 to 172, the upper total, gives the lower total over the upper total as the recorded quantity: 1.12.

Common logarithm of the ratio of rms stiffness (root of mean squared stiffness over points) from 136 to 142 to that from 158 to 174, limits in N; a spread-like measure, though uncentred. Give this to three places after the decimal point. 0.037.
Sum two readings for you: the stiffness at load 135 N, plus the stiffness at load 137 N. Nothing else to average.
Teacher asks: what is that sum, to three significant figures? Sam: 718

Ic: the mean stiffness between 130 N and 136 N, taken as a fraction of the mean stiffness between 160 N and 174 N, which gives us 1.07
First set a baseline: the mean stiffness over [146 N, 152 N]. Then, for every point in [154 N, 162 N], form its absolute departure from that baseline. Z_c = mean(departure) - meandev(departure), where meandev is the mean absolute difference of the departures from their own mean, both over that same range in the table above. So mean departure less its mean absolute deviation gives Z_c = 15.1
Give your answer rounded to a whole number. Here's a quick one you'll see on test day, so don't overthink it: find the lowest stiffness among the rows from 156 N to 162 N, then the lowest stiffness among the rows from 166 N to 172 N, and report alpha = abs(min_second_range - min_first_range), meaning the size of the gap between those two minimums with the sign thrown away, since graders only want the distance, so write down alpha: 14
